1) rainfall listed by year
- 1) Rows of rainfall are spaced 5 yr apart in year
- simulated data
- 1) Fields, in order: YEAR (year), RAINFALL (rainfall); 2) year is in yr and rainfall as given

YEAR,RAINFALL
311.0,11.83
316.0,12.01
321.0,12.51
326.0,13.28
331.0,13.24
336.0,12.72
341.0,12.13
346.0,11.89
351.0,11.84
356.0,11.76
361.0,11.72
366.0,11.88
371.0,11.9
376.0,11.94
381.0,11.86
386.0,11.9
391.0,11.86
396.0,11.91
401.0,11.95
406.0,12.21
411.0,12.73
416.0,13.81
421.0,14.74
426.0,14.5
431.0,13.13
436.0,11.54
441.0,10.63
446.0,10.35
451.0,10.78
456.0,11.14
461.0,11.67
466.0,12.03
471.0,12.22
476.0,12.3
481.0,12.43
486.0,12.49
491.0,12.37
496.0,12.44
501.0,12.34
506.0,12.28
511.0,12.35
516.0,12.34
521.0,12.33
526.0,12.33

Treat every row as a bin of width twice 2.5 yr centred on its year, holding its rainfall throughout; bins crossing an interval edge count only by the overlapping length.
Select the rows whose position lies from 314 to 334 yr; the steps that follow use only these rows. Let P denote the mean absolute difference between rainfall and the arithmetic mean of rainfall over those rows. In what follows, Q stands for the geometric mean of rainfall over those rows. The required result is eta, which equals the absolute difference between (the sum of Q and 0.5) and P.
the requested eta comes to 12.7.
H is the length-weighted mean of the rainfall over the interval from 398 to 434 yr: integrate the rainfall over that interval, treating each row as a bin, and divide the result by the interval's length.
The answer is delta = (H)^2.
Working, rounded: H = 13.3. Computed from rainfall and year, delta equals 175.6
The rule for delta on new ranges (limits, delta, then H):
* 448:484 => 138.9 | 11.8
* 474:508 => 153.3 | 12.4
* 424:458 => 136.7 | 11.7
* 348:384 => 140.3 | 11.8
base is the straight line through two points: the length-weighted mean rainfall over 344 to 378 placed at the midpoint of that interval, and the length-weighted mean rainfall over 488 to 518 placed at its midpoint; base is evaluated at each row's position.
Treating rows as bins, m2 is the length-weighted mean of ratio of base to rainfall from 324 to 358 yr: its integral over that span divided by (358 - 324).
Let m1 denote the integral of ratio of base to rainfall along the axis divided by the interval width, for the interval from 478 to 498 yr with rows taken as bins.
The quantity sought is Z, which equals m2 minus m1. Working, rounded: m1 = 0.99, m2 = 0.951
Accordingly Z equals -0.038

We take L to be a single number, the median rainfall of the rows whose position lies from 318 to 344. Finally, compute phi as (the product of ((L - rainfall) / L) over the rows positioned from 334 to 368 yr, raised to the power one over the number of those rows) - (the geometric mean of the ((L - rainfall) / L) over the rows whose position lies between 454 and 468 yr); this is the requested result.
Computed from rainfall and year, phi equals -0.08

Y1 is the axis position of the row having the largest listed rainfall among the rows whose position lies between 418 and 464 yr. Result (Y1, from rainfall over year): 421.0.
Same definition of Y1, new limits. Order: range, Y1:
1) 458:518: 486.0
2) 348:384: 376.0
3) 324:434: 421.0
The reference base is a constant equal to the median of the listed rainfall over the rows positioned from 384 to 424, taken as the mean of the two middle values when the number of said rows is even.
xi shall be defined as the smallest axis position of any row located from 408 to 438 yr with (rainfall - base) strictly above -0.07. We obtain 411.0 yr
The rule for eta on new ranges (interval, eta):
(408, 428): 13.7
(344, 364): 12.2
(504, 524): 12.8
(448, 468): 11.4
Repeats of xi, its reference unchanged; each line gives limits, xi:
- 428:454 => 431.0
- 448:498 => 466.0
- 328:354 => 331.0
